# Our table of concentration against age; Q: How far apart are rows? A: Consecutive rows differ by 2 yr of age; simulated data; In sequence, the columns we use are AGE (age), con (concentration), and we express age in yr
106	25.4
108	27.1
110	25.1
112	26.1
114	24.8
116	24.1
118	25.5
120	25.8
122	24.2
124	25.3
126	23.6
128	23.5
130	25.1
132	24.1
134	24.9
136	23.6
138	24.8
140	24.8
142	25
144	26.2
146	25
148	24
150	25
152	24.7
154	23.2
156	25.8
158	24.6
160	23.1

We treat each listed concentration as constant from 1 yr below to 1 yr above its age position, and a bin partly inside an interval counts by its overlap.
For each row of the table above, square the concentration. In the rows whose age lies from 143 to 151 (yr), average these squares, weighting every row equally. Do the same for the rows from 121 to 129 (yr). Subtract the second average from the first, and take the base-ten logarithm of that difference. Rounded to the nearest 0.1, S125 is 1.6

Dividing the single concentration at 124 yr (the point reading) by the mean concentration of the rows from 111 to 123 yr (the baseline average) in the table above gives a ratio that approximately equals 1.009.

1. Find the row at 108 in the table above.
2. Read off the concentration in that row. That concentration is 27.1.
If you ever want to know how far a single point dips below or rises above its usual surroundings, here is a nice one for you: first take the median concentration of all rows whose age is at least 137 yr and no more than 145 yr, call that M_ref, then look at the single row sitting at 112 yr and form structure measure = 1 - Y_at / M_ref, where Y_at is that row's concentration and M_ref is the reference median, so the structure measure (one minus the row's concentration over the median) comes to -0.05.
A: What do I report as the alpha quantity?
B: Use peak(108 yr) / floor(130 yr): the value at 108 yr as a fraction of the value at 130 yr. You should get 1.08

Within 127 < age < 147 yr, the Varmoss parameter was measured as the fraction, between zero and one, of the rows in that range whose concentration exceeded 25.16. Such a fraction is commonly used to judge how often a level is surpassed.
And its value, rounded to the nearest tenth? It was 0.1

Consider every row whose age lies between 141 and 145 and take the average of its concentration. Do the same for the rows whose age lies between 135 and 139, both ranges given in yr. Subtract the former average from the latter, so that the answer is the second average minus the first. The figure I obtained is -1.4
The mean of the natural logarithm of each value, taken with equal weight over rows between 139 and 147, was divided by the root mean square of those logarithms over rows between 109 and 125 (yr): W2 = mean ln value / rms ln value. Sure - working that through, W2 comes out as 1.00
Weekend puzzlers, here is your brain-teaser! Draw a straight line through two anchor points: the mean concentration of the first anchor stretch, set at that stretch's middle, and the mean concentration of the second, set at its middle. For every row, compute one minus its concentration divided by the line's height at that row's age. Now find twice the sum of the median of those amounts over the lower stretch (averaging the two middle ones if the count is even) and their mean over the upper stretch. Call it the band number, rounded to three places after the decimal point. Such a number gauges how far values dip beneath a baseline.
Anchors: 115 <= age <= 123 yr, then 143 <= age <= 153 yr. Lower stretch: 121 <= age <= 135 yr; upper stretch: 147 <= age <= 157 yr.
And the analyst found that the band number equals 0.093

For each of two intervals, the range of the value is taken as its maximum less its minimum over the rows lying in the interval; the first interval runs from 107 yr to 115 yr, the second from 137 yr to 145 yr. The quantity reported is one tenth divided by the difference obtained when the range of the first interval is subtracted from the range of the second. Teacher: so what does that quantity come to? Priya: -0.11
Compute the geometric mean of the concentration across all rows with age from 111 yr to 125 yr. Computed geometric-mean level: 25.1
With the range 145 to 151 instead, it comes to 24.7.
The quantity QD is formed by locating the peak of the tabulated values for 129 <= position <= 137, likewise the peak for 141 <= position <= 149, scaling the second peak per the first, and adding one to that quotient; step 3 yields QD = 2.04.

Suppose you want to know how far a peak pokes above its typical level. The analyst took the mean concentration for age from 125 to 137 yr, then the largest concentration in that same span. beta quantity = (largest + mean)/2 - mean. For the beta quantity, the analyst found 0.48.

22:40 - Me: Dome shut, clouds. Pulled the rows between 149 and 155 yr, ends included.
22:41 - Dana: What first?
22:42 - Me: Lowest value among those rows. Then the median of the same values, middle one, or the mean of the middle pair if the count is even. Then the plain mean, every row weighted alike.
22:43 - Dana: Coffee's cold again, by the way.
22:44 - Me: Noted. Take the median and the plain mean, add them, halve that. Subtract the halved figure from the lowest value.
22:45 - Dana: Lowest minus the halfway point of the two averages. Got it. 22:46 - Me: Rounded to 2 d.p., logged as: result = -1.30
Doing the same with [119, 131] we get -1.12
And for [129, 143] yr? -1.11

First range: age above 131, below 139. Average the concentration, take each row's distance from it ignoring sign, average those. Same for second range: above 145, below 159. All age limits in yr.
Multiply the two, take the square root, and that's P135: 0.54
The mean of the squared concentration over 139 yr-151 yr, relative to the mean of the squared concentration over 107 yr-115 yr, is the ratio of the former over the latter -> 0.94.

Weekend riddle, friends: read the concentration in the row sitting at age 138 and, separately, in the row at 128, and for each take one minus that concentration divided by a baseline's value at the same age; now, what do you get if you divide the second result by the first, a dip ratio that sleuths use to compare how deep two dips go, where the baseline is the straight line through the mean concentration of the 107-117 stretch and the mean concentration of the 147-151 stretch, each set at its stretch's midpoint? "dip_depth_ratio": -74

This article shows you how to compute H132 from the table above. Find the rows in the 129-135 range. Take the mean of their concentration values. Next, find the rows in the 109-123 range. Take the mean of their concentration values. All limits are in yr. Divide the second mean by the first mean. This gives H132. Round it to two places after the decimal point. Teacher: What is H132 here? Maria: 1.02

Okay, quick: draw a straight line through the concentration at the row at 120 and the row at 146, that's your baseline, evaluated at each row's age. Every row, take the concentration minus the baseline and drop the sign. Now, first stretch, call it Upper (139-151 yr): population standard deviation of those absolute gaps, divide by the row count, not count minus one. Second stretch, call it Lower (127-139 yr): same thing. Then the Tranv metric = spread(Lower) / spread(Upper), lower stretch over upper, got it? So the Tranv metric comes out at 1.5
